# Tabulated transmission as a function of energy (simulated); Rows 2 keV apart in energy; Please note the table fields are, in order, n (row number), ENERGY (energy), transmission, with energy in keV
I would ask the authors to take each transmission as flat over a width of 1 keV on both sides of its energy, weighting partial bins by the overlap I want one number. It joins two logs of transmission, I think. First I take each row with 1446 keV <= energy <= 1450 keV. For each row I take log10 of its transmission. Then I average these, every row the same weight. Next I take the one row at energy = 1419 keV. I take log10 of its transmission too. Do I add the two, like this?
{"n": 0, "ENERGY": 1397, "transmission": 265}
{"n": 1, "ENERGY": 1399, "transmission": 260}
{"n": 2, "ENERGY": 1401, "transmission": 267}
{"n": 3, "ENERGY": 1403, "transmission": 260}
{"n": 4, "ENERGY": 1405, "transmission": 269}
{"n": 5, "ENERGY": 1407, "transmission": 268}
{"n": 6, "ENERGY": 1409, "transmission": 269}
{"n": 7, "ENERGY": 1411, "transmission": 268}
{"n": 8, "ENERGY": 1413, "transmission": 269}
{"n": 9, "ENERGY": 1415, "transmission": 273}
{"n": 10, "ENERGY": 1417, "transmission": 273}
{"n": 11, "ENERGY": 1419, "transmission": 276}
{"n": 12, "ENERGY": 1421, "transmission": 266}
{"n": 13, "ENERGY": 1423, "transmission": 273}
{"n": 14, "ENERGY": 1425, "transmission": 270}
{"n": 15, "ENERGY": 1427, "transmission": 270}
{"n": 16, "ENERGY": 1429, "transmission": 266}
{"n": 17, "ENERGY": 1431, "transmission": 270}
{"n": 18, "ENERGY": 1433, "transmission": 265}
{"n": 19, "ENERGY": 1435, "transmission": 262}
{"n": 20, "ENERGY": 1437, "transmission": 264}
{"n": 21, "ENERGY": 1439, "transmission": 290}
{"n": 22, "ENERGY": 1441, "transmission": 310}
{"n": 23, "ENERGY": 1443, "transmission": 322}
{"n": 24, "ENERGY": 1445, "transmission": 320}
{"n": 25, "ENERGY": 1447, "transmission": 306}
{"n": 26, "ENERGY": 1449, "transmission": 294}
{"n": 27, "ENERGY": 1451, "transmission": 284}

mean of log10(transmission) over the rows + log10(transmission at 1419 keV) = 4.92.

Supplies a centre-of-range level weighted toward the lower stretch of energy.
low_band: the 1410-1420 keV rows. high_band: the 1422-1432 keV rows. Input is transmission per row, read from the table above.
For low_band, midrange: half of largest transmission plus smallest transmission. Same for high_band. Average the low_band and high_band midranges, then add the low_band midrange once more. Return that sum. 543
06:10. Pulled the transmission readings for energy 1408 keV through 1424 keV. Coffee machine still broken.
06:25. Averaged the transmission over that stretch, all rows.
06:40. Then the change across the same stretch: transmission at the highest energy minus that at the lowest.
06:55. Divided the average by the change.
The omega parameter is 68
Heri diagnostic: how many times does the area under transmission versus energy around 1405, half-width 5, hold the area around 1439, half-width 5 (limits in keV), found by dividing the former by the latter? 0.92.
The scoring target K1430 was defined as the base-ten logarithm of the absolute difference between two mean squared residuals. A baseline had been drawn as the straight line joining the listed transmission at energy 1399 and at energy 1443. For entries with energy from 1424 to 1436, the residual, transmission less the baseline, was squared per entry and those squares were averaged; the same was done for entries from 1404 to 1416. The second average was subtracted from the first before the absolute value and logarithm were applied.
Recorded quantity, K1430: 3.13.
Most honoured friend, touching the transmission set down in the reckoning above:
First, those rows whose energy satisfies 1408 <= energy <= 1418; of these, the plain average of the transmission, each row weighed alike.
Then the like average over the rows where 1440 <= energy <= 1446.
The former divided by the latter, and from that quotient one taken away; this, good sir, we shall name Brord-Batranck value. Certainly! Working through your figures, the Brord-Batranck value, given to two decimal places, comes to -0.15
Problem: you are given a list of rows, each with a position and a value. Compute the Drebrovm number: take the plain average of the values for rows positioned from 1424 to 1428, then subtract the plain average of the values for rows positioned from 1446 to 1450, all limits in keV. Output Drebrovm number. -30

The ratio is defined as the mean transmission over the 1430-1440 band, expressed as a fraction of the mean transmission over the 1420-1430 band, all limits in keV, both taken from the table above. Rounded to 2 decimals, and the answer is 1.00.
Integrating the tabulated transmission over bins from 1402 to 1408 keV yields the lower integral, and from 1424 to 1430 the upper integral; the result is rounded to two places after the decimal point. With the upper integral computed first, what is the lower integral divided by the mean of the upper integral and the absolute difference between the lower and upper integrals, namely 1.96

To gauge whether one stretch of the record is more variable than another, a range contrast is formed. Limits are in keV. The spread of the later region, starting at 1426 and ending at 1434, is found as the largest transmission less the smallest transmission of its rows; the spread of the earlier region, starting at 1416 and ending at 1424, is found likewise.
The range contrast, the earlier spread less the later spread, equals 5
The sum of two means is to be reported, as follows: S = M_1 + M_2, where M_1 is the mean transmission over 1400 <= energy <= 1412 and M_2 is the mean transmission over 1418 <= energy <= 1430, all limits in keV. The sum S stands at 537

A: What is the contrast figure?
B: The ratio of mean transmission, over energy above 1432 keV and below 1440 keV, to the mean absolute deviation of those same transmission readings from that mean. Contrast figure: 27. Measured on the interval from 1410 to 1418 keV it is 120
